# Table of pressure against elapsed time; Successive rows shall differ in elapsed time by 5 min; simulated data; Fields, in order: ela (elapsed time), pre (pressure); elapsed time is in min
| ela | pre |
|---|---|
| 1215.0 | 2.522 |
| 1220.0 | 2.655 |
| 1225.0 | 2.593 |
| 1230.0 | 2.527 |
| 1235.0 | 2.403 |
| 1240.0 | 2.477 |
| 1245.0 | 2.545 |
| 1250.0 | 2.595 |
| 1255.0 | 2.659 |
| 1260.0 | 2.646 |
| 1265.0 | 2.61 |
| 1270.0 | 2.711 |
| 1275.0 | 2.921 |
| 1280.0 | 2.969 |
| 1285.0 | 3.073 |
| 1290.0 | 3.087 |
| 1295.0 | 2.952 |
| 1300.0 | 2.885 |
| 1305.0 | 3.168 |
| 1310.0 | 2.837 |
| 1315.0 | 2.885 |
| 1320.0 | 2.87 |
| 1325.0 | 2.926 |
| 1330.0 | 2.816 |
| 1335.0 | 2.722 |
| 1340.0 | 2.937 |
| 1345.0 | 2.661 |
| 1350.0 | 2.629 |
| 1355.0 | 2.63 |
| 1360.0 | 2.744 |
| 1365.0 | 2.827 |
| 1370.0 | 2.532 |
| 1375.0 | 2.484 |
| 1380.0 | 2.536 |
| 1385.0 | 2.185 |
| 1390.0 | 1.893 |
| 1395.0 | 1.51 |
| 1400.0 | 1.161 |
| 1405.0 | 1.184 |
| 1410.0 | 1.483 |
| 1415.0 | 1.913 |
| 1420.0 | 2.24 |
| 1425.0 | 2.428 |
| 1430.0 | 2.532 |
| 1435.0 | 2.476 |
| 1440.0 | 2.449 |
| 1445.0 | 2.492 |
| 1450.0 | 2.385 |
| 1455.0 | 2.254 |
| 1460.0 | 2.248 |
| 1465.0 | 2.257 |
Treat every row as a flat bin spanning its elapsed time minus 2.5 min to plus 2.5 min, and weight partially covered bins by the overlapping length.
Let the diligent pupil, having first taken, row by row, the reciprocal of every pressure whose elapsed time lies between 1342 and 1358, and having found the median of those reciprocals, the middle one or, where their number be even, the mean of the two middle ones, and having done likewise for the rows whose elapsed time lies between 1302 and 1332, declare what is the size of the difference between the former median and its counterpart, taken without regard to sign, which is 0.033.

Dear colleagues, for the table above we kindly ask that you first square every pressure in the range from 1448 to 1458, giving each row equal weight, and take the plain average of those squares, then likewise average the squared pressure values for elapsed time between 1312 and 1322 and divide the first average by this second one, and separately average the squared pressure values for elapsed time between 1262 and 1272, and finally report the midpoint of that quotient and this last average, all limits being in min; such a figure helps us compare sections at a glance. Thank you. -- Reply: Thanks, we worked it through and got 3.9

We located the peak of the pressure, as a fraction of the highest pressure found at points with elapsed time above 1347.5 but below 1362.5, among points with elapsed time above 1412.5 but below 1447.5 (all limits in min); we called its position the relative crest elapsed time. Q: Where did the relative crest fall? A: 1430.0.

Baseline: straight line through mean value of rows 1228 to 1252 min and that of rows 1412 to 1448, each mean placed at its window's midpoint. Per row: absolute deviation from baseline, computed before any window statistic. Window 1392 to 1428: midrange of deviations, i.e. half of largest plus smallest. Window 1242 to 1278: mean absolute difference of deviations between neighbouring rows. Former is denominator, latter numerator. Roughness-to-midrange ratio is 0.1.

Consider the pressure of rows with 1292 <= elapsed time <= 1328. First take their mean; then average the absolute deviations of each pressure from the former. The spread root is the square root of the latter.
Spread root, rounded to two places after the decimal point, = 0.27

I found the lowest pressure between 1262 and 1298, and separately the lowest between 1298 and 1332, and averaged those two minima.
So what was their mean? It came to 2.7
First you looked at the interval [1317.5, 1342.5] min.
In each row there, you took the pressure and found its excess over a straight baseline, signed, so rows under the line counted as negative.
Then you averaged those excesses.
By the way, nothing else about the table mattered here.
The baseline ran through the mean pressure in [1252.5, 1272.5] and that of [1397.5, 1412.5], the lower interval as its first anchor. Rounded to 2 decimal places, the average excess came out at 0.85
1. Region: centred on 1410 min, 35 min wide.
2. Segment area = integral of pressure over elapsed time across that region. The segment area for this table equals 60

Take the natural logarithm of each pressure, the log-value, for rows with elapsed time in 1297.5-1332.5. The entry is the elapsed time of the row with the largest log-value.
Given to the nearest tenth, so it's 1305.0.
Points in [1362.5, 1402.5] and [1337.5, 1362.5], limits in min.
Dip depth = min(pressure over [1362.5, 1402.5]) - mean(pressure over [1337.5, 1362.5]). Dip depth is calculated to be -1.6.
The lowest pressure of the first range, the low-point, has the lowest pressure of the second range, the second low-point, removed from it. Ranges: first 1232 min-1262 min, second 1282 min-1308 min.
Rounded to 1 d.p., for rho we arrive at -0.5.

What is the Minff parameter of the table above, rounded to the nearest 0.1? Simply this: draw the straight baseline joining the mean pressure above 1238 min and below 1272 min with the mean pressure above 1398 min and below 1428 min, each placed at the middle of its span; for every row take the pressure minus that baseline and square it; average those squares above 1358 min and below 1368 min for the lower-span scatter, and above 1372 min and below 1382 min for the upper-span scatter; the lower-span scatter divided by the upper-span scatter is 1.8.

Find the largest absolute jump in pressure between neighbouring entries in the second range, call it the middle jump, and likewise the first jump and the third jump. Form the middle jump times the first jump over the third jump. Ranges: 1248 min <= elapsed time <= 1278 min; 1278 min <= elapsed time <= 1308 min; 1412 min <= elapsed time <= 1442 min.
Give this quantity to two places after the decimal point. 0.18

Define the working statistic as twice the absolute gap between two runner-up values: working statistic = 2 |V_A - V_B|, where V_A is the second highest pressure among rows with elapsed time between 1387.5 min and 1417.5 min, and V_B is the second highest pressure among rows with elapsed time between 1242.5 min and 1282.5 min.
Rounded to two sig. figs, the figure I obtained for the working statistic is 2.1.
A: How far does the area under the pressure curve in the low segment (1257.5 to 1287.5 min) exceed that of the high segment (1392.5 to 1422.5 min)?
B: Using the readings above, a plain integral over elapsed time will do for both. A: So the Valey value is 37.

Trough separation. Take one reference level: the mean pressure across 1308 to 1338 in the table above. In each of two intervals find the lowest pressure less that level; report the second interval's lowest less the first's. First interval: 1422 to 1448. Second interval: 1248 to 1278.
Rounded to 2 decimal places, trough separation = 0.17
